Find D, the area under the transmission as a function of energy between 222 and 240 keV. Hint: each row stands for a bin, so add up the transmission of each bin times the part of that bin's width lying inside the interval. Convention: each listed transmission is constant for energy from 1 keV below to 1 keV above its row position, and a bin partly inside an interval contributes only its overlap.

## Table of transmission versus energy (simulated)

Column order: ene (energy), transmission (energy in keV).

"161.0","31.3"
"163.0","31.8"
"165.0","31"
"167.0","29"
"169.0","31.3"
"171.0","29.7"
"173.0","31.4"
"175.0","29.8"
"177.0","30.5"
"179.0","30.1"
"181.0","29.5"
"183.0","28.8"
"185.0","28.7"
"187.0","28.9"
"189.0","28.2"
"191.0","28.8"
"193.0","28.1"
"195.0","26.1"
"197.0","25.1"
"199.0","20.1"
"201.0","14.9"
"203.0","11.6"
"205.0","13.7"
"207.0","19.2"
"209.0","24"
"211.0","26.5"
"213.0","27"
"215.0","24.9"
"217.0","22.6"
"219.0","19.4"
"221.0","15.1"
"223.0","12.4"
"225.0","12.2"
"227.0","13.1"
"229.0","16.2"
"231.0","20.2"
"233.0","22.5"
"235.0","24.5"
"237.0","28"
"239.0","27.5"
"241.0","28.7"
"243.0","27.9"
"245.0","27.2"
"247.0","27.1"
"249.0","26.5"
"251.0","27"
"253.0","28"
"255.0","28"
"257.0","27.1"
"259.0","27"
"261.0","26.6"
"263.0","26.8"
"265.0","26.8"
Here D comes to 353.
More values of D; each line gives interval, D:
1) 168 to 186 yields 540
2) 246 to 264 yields 488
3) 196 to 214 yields 364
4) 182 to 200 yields 486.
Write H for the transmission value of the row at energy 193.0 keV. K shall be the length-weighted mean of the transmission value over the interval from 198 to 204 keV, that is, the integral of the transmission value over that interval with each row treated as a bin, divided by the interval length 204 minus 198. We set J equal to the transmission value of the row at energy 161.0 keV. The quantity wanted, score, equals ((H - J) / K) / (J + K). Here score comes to -0.004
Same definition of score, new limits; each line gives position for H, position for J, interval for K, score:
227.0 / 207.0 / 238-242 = -0.005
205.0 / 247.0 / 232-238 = -0.010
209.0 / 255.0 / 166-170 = -0.002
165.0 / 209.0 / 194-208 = 0.009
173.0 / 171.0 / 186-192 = 0.001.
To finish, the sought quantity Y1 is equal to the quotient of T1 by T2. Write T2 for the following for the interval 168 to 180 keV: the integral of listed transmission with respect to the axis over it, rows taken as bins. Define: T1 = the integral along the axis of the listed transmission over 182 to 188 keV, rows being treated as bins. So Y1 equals 0.5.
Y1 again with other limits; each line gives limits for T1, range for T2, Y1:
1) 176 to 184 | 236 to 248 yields 0.7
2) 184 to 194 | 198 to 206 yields 2.4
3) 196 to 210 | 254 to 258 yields 2.3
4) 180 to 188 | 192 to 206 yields 0.8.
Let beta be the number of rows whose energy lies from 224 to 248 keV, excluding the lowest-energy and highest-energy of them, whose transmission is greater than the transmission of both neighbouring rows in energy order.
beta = 2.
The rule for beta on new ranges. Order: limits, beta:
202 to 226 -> 1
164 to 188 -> 3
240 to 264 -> 0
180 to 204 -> 2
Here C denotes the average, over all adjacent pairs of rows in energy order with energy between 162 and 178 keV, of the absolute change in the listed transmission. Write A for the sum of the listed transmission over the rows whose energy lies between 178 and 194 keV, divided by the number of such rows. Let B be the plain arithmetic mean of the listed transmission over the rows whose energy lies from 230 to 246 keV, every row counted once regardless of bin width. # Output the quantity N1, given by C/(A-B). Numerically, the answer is 0.5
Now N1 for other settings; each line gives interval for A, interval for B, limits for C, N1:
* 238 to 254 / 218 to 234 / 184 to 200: 0.1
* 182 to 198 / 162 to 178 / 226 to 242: -0.9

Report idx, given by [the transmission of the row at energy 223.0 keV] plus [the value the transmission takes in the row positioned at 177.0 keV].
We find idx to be 43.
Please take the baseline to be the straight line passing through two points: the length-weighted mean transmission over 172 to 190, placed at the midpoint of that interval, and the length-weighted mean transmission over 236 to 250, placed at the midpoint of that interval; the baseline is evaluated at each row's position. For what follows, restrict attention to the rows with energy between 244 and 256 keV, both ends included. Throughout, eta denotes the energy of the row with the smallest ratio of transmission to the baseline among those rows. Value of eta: 249.0 keV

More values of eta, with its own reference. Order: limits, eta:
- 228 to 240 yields 229.0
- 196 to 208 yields 203.0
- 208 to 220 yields 219.0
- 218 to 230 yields 225.0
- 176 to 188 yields 185.0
